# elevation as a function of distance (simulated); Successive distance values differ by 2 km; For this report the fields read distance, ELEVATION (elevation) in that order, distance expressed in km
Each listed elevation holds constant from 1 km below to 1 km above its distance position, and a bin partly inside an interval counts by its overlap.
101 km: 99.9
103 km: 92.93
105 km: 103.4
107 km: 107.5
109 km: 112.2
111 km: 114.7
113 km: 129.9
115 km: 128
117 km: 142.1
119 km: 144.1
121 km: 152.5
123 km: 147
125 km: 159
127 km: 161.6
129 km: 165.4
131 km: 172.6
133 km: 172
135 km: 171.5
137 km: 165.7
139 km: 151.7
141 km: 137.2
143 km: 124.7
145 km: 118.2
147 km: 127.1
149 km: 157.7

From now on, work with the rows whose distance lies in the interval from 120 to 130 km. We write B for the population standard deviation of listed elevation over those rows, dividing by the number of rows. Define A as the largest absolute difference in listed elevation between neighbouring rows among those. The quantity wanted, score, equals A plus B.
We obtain 19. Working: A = 12.0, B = 7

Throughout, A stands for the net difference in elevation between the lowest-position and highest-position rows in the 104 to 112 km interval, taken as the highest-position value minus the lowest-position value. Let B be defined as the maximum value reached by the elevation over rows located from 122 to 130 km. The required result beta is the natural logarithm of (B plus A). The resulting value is 5.17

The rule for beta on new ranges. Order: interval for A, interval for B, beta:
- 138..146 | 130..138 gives 4.94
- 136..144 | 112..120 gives 4.64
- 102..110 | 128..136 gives 5.26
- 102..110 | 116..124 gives 5.15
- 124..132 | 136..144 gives 5.19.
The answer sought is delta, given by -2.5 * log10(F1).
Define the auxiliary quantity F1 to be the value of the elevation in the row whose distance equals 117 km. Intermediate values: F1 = 142.1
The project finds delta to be -5.4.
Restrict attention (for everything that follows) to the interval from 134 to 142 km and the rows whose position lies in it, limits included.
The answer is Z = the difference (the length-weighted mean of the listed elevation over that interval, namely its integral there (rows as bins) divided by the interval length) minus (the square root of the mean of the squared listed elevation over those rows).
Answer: -0.56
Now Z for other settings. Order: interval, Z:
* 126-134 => -0.06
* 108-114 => -0.26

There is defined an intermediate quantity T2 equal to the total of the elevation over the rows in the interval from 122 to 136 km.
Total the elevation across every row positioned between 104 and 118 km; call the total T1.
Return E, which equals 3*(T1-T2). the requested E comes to -934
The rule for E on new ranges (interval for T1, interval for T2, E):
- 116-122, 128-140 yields -1681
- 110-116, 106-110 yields 459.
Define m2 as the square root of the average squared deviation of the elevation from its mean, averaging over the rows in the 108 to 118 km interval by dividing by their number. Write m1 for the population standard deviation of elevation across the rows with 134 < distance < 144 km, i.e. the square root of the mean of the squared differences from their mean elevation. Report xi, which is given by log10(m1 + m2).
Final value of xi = 1.45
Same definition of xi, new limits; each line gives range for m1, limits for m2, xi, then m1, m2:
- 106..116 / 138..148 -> 1.31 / 8.9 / 11.7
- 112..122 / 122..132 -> 1.25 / 9.2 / 8.4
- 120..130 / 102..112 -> 1.15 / 6.6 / 7.7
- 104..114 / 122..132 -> 1.24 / 9.1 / 8.4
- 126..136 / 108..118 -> 1.18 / 4.4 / 10.9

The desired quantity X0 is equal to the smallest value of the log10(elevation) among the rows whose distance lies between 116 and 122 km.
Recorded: 2.15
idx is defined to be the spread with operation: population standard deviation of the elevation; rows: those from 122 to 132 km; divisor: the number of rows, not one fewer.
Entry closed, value 8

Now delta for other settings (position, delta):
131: -5.6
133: -5.6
